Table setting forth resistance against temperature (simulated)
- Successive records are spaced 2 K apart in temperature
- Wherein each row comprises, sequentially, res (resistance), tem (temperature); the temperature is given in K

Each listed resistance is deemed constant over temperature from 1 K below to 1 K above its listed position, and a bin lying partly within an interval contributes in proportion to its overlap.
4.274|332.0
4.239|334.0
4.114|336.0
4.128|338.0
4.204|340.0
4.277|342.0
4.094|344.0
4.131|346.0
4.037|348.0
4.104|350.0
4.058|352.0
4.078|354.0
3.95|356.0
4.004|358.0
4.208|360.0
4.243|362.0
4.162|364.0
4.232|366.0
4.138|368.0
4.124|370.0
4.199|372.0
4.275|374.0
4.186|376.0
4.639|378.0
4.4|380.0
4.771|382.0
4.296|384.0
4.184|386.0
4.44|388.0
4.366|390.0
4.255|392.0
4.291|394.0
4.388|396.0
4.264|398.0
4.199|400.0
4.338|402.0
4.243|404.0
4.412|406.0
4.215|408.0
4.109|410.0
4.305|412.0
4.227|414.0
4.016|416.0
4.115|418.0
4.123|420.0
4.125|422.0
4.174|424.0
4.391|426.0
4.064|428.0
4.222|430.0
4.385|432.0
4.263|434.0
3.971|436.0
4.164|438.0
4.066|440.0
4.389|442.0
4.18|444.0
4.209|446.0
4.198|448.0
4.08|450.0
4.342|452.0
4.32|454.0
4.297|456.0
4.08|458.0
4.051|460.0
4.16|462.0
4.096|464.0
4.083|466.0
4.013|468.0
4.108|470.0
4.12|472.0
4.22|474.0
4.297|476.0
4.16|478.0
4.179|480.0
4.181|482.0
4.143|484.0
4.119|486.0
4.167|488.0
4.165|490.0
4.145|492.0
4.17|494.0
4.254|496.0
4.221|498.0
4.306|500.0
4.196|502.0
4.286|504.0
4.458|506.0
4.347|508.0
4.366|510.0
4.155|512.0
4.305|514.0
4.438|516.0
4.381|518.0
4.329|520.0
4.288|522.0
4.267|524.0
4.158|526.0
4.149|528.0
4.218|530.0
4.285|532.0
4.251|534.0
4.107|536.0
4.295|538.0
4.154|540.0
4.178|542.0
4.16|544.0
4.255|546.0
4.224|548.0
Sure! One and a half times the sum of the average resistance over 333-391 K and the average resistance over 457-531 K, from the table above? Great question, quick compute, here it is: 12.6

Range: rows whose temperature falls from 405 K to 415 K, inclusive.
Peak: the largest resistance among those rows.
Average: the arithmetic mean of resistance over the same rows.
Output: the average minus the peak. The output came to -0.16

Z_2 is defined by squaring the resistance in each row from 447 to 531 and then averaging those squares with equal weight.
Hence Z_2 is 17.8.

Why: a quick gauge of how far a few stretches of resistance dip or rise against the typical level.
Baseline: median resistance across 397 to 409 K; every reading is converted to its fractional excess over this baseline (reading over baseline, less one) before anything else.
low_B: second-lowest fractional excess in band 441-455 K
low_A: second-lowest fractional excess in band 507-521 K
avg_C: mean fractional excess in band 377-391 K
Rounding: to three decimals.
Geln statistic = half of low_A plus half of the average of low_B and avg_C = 0.013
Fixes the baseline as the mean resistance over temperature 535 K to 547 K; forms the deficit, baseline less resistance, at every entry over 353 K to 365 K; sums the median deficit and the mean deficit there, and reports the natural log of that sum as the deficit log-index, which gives -1.9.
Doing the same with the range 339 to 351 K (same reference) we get -2.1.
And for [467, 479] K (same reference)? -2.4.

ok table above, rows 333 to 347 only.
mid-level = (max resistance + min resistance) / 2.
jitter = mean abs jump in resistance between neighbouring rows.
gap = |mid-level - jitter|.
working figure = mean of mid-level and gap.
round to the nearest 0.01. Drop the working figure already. 4.14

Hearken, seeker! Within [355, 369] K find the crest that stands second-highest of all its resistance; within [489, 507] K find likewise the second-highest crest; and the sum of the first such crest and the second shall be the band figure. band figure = 8.54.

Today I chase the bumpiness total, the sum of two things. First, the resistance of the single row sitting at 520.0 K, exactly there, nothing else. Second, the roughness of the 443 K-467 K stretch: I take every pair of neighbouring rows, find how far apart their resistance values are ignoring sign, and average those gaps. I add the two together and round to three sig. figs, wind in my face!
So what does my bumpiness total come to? 4.41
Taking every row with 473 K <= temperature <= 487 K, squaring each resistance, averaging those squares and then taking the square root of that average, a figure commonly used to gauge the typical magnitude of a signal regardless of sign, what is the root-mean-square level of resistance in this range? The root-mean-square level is 4.19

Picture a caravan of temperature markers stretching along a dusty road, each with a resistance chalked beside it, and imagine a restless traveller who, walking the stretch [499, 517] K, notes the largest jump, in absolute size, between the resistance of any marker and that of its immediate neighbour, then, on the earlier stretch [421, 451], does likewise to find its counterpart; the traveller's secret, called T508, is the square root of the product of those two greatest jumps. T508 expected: 0.263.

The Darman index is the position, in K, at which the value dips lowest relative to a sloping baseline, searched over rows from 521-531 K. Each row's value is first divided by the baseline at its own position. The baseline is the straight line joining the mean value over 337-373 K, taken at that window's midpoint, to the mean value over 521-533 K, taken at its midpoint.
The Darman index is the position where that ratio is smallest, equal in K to 528.0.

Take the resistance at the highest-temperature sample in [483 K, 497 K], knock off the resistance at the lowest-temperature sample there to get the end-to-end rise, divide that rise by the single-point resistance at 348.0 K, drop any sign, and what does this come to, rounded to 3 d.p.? 0.027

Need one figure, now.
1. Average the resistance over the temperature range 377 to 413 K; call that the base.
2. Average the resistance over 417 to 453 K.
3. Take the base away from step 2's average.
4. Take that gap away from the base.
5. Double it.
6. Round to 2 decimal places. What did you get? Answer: 8.97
